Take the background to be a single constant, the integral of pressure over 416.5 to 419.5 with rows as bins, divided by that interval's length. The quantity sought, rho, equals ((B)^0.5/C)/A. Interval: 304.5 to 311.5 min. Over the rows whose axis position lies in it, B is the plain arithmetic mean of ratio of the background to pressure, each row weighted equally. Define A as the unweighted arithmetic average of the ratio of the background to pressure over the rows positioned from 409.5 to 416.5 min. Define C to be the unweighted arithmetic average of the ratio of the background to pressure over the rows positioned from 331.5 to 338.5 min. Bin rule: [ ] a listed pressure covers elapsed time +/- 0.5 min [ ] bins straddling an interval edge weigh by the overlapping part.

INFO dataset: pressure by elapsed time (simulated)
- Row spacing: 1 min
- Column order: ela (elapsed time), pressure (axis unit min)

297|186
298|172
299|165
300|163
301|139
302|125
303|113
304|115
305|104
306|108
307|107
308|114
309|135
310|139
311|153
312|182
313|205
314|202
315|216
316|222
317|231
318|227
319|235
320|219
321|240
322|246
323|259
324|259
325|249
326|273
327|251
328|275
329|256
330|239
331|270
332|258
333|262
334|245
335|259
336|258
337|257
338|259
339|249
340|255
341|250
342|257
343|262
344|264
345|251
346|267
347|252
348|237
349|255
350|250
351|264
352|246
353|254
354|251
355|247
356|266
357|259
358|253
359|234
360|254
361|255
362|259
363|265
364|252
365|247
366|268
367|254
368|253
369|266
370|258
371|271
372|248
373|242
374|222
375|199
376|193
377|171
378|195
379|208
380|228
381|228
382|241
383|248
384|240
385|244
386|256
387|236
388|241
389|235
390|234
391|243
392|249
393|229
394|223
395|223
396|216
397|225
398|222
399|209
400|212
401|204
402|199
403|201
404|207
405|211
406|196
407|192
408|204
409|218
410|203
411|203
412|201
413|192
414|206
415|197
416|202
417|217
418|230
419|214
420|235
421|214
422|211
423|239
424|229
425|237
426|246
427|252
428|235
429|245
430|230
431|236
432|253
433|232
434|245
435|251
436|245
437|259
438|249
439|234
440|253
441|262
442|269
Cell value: 1.4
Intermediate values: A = 1.10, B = 1.8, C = 0.86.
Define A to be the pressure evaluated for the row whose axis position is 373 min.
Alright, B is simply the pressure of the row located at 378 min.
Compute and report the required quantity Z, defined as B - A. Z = -47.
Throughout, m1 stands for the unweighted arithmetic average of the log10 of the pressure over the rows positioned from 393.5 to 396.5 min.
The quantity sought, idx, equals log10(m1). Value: 0.370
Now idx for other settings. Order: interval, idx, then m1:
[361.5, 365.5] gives 0.382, 2.41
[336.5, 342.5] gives 0.381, 2.41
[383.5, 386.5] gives 0.379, 2.39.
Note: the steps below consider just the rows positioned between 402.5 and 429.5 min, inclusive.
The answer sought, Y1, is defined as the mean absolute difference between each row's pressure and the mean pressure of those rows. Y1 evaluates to 15.2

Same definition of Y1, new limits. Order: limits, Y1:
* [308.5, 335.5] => 29.5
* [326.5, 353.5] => 6.6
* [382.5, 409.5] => 15.3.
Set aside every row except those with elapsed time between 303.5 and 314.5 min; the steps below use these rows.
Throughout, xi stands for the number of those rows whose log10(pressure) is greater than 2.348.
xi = 0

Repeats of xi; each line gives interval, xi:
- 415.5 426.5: 6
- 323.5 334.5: 11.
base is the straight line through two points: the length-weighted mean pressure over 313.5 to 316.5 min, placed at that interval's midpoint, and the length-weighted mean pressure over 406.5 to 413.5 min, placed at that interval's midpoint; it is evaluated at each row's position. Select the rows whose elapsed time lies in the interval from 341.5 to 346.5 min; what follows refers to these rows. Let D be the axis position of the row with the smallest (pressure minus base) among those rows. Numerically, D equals 345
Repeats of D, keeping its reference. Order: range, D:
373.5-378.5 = 377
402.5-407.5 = 407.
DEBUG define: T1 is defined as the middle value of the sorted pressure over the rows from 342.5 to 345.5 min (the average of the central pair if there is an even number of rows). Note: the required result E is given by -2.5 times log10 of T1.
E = -6.05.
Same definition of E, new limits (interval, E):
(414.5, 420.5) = -5.83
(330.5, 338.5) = -6.03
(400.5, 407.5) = -5.76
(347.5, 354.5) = -6.00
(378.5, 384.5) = -5.92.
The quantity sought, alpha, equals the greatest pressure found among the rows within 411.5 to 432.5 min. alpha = 253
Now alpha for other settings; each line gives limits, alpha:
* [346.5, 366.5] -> 268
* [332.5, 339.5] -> 262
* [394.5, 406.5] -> 225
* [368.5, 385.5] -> 271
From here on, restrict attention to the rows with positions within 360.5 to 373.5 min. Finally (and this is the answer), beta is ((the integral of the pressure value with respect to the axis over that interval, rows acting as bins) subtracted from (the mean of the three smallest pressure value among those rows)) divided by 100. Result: -31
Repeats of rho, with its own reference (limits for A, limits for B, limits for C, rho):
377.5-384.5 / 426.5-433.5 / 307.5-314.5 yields 0.7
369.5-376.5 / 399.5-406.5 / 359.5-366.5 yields 1.3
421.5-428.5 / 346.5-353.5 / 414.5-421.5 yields 1.0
